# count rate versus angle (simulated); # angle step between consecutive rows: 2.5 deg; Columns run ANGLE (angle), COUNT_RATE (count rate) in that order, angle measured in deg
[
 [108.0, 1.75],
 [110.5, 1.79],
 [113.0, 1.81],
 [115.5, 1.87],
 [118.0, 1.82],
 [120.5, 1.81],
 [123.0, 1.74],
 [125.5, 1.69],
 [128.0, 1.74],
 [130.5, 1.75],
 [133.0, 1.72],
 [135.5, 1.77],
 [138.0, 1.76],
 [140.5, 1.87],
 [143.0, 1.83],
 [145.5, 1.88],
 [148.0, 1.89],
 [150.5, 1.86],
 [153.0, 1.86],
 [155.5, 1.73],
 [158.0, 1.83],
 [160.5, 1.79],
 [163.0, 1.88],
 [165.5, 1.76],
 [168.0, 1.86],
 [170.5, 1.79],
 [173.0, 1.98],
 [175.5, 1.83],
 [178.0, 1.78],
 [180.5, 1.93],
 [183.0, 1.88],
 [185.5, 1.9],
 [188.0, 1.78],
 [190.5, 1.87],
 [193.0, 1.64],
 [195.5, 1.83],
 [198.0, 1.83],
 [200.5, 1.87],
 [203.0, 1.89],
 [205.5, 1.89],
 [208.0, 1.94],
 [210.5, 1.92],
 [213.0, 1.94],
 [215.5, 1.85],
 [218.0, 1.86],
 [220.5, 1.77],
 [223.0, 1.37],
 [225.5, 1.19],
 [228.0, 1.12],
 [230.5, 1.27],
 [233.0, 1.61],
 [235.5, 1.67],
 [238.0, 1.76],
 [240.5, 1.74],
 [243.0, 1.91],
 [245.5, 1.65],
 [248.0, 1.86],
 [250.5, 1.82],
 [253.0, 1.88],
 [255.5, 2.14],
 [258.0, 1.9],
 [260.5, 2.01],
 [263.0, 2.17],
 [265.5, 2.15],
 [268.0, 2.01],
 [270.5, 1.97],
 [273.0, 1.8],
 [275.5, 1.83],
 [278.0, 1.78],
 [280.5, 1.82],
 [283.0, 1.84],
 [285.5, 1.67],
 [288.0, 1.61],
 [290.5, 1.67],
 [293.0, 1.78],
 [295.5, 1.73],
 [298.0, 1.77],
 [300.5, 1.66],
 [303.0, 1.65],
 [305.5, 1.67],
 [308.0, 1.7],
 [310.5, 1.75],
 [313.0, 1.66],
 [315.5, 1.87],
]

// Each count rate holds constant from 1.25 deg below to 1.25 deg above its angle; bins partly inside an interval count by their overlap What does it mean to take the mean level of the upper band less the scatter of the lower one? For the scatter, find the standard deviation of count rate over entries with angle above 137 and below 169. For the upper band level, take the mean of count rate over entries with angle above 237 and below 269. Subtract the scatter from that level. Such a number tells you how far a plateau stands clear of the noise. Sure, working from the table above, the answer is 1.87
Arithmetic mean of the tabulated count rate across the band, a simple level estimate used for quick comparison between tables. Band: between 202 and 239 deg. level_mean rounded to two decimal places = 1.67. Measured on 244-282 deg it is 1.92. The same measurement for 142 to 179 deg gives 1.84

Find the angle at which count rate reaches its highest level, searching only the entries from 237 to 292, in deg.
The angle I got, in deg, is 263.0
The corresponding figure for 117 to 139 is 118.0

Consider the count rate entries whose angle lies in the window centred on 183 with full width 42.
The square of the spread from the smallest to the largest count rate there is 0.12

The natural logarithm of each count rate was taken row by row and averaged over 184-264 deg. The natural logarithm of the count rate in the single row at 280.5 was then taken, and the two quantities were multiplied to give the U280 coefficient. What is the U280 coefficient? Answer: 0.338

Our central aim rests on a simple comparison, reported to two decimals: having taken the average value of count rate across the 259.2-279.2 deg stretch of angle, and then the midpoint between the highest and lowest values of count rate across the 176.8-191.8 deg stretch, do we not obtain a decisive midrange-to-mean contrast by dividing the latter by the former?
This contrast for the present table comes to 0.94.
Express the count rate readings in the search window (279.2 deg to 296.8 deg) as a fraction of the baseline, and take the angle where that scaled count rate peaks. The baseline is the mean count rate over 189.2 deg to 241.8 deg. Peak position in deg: 283.0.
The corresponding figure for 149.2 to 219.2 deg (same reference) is 173.0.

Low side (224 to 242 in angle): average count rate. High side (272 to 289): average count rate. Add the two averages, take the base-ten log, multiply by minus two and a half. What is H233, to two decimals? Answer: -1.28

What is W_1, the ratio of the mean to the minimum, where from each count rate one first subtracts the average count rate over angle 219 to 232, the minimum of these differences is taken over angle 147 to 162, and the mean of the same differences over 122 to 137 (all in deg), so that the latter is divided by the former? 1.01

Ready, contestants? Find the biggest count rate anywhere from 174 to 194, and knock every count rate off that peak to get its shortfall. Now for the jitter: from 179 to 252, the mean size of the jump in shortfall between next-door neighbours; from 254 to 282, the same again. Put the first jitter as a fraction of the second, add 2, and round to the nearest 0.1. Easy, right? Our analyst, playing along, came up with 3.1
